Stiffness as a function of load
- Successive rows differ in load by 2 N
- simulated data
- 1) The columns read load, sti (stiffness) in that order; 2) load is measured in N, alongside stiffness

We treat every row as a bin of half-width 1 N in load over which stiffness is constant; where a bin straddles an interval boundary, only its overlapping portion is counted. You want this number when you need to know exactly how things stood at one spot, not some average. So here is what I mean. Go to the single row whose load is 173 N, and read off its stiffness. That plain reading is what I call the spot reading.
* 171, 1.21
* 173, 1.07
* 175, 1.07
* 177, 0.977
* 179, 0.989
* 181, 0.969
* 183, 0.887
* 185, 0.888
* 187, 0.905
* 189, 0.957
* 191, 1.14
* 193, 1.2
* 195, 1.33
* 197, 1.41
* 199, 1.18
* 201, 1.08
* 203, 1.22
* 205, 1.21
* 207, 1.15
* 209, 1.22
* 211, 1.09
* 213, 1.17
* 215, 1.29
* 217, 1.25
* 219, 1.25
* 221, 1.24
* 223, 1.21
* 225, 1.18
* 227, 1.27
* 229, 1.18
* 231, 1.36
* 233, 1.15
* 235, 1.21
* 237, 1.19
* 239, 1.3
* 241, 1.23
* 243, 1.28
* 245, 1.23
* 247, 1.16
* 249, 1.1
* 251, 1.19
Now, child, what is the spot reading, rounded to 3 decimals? 1.070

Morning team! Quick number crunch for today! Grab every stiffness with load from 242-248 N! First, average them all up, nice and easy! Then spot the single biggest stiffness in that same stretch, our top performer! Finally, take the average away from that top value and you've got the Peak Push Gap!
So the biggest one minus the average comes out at 0.06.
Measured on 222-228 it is 0.05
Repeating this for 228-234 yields 0.13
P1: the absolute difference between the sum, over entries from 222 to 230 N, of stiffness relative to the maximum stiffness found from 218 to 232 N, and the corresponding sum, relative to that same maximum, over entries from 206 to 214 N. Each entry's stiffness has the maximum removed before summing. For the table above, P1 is 0.21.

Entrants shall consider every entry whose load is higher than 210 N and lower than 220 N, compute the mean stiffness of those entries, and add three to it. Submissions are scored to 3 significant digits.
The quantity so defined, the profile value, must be 4.21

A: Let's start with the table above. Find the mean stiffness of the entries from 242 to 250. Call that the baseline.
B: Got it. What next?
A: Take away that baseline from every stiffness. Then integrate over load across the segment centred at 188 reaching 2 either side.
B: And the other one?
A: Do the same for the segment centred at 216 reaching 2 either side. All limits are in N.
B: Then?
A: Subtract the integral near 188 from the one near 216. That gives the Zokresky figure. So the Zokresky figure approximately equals 1.36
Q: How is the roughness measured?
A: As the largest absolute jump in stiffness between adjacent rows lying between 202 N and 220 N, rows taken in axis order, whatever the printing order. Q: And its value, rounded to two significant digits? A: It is 0.13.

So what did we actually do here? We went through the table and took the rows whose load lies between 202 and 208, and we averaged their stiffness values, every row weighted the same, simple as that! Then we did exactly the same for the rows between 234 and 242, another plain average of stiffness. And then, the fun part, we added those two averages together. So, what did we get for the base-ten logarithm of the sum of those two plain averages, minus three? -2.62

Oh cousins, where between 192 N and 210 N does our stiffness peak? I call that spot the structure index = 197 N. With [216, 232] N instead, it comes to 231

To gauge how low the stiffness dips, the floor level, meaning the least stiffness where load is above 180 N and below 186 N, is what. 0.887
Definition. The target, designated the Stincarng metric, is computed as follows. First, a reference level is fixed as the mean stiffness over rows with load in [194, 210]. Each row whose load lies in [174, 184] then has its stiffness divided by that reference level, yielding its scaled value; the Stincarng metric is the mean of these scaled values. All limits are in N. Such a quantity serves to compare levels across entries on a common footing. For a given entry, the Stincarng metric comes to 0.80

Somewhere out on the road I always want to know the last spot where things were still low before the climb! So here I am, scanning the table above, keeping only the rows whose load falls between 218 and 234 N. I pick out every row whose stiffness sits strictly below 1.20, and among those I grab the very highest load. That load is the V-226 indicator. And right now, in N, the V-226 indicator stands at 233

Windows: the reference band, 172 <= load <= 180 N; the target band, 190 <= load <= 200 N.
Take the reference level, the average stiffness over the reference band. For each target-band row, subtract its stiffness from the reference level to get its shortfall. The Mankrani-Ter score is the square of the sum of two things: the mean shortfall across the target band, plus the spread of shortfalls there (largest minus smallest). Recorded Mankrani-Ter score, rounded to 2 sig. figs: 0.0020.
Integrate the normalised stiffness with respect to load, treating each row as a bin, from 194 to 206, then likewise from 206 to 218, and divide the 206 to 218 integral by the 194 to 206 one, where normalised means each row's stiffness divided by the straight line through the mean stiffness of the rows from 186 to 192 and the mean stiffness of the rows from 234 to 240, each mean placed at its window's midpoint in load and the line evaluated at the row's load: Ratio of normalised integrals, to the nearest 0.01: 0.91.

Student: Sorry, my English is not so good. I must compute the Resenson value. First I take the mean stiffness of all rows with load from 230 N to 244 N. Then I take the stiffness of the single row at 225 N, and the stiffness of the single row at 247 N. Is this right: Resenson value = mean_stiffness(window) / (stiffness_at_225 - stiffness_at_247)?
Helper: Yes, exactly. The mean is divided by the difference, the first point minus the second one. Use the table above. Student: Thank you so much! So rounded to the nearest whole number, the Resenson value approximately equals 62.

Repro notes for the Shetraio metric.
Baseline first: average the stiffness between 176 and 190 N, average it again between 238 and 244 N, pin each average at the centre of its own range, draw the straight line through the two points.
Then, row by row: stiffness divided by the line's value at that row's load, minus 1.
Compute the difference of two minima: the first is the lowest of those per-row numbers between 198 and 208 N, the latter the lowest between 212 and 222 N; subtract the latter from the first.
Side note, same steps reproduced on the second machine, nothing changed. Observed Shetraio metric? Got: -0.017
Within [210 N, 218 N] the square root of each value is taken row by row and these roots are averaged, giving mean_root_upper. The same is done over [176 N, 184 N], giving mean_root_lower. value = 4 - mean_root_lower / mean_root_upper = 3.11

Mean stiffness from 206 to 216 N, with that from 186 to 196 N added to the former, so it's 2.29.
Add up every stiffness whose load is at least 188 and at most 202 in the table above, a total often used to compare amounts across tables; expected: 8.30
